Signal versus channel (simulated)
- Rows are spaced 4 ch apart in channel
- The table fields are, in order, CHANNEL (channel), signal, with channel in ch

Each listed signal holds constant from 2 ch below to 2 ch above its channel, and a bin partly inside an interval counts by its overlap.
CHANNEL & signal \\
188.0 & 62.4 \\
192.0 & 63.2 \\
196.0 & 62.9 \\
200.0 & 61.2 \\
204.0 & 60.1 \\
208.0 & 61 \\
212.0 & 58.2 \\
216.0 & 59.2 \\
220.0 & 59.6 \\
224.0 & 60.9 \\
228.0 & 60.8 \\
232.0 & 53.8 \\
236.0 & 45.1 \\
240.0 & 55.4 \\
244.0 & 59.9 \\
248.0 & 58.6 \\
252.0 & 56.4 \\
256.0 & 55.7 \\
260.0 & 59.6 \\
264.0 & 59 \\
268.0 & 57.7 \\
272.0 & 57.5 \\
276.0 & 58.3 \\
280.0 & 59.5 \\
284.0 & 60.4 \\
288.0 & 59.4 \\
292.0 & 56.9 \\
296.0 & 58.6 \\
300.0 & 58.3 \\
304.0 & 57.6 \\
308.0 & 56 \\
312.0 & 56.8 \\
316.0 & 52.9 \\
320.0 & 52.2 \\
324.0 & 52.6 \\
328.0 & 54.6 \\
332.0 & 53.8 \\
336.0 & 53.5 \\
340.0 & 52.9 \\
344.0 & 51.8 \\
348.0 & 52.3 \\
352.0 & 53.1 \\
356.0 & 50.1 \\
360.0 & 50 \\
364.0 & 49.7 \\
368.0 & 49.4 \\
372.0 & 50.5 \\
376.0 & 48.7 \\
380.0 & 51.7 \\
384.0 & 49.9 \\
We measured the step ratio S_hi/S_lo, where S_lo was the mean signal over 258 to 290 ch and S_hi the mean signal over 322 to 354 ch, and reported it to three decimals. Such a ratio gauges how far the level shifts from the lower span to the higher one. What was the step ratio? 0.901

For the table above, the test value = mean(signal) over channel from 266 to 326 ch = 57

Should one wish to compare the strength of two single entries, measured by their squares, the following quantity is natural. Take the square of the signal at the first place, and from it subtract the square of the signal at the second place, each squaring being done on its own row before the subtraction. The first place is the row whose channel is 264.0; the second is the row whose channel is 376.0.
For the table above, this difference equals 1109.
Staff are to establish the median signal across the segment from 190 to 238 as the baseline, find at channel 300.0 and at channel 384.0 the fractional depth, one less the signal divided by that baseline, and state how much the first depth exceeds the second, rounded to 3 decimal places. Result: -0.139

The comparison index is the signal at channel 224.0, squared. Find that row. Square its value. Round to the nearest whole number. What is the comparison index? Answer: 3709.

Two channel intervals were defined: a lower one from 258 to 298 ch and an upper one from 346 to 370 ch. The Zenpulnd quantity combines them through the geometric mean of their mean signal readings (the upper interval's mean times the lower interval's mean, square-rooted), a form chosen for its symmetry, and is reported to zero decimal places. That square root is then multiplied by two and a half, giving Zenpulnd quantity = 136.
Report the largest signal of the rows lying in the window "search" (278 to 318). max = 60.4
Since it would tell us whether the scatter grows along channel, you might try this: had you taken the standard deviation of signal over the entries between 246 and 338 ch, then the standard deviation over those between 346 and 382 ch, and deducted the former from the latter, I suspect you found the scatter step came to -1.0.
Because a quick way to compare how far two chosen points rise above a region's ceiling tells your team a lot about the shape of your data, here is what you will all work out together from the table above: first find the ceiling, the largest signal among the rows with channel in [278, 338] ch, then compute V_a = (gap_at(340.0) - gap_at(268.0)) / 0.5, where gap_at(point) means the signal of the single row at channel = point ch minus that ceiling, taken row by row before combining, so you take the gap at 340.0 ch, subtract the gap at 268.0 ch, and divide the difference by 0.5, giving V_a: -10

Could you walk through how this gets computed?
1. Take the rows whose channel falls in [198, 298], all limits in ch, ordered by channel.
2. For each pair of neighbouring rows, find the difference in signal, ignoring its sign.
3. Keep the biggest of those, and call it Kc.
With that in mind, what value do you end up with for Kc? 10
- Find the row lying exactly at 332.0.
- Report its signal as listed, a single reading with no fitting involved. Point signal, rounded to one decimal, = 53.8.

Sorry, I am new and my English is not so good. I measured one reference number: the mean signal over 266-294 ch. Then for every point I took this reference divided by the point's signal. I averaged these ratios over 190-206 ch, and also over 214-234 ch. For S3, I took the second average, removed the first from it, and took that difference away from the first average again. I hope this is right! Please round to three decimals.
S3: 0.897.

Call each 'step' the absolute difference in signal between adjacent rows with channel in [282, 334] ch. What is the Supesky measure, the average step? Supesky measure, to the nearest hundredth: 1.37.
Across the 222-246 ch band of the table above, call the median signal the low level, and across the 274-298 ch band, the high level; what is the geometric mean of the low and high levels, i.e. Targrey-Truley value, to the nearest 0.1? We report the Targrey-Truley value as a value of 58.3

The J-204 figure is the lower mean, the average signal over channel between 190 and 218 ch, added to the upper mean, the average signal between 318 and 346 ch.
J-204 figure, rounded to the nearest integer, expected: 114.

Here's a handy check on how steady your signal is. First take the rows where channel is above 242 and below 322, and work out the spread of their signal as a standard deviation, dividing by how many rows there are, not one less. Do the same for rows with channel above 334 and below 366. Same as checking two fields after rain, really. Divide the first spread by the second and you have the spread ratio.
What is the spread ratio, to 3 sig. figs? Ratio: 1.47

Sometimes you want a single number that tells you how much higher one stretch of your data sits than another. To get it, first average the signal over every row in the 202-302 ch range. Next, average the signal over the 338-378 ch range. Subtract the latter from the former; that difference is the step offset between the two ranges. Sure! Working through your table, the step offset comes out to 7.1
